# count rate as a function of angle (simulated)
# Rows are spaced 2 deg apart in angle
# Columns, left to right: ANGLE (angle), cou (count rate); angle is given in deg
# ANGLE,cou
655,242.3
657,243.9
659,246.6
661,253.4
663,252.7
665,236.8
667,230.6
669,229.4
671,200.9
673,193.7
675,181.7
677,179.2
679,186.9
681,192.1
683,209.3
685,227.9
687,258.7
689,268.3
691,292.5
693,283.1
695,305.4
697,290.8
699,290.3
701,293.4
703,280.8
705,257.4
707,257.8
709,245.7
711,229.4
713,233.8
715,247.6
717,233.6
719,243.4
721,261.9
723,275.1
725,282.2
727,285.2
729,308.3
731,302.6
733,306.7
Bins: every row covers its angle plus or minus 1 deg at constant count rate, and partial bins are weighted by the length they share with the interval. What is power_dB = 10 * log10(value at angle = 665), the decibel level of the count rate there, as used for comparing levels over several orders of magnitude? 23.7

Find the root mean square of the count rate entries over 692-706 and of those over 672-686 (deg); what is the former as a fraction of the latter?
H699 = 1.46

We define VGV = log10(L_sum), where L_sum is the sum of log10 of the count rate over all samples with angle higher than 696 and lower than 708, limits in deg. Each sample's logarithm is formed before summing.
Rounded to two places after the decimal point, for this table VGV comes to 1.17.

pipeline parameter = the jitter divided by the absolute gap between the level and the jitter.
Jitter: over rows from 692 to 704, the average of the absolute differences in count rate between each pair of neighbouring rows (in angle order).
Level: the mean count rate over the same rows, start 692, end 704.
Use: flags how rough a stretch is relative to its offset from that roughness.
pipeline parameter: 0.038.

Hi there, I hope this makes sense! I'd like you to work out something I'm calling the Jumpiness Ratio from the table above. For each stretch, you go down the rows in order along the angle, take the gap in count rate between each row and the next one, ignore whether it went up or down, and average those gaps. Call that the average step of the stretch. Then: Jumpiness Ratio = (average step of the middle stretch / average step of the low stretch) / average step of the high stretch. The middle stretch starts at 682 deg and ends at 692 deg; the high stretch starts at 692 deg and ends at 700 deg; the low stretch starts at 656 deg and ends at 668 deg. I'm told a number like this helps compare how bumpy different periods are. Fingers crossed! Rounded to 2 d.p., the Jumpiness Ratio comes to 0.26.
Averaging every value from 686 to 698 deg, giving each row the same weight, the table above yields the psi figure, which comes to 283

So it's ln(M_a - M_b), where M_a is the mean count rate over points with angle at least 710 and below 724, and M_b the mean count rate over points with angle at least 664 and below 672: 3.09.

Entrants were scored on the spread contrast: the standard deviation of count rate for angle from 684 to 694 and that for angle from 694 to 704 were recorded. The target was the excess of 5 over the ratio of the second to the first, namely 4.6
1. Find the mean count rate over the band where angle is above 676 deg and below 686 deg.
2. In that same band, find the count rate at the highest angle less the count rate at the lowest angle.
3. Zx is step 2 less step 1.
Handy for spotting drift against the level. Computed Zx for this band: -150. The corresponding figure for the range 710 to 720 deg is -224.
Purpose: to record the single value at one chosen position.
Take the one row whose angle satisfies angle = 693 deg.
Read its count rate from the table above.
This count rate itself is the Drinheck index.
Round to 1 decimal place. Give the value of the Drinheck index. 283.1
